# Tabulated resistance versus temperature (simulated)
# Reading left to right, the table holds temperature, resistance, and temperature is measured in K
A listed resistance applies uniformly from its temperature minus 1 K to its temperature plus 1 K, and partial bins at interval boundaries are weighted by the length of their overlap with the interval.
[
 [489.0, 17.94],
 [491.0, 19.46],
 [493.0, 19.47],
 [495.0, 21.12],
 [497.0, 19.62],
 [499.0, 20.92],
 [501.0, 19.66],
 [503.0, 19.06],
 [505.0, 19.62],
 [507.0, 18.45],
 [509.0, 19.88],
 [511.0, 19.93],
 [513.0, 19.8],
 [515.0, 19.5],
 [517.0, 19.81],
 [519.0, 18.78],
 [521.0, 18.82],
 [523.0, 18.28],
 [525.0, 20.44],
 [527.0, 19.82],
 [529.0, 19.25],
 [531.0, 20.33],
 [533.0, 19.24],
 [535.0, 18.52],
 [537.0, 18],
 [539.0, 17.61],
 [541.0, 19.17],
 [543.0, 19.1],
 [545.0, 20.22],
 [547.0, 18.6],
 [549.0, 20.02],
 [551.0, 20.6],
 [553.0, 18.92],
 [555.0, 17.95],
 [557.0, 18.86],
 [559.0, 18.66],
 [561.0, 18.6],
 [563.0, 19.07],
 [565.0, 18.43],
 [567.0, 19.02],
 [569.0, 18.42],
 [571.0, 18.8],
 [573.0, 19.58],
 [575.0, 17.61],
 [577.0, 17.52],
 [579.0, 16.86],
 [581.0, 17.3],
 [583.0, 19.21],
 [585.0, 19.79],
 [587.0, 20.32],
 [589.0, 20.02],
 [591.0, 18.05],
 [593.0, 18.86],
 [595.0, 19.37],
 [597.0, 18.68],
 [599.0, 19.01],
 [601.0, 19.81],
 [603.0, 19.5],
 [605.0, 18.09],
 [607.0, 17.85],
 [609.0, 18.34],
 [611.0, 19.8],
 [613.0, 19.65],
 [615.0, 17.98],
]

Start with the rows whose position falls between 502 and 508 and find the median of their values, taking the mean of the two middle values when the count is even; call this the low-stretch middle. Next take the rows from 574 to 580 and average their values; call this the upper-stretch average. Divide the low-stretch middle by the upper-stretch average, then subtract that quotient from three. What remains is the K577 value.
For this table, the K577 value 1.90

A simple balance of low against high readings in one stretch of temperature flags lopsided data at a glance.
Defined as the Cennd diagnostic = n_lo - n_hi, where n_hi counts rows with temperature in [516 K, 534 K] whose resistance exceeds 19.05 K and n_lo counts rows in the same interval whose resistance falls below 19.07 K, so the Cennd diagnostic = -3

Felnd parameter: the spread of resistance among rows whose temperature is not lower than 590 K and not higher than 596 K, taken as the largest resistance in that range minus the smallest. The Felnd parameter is 1.3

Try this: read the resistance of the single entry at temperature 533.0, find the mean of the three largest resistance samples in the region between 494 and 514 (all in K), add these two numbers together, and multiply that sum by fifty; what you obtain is 1995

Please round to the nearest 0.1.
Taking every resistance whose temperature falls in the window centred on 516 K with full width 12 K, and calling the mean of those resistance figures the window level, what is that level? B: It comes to 19.4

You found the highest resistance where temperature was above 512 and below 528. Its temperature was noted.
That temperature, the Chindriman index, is 525.0 K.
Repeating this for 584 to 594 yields 587.0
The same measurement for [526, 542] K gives 531.0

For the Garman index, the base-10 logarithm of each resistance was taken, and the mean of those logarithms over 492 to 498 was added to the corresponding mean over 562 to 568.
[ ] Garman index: 2.58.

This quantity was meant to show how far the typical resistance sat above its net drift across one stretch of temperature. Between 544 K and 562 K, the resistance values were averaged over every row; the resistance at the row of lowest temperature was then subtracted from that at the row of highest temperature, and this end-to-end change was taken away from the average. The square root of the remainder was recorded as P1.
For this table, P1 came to 4.56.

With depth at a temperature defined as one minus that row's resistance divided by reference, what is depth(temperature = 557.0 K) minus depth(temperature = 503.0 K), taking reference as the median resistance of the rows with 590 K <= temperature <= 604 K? 0.01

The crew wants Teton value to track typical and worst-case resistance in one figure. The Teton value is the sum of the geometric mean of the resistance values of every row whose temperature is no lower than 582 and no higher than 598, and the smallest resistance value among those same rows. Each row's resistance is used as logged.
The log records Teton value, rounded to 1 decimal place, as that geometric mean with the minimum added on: 37.3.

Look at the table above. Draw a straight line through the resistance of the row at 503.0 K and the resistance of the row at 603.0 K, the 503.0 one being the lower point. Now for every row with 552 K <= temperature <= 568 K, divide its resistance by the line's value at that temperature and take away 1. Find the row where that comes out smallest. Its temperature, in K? 555.0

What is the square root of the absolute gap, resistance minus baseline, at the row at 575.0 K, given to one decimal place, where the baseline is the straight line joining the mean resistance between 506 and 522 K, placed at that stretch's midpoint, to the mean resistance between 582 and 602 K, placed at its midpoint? 1.3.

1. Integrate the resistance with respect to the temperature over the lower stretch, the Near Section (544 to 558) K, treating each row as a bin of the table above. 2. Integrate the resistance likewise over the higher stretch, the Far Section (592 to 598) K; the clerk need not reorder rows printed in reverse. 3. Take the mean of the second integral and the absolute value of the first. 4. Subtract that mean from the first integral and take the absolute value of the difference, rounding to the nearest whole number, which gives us 78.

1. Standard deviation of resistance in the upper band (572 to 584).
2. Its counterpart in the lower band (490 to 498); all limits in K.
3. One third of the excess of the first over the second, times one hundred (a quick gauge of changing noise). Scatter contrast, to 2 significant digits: 10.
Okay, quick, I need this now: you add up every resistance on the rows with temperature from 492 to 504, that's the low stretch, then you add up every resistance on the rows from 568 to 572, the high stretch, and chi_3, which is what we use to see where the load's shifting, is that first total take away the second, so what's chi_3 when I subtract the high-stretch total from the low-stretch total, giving 83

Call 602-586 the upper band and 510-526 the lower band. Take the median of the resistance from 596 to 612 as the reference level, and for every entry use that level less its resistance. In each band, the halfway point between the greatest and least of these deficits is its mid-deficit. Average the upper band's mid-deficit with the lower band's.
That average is -0.43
